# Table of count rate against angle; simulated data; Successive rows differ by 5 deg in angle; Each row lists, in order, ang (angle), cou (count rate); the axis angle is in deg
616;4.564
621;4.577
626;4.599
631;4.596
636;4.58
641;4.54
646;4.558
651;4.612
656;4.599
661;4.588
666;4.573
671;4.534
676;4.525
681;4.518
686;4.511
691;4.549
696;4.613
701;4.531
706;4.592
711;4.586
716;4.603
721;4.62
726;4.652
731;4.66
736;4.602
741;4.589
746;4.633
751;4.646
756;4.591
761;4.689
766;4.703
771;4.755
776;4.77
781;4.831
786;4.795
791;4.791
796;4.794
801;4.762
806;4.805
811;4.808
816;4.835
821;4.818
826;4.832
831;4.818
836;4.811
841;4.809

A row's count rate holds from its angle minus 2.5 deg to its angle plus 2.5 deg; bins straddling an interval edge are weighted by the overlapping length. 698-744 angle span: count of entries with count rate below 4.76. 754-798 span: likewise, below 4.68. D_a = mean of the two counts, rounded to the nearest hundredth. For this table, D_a 5.00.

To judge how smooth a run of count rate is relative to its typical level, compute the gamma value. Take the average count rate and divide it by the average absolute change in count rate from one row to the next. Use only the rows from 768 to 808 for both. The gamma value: 173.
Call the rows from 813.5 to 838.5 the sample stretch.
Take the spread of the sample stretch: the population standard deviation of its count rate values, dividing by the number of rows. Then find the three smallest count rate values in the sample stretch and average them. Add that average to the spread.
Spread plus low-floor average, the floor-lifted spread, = 4.82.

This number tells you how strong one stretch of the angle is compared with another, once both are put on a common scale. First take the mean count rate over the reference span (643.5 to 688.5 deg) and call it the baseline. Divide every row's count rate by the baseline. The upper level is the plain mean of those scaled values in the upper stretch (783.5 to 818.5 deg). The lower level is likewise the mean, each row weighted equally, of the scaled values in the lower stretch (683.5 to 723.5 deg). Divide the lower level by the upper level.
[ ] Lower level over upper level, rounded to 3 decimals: 0.954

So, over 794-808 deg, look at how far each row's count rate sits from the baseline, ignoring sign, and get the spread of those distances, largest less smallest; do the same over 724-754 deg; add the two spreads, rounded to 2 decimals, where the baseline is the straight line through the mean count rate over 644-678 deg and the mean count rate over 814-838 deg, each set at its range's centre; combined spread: 0.10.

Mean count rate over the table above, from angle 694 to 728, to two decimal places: 4.60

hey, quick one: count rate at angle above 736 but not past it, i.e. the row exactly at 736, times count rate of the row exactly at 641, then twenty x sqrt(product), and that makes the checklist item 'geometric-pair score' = 91.4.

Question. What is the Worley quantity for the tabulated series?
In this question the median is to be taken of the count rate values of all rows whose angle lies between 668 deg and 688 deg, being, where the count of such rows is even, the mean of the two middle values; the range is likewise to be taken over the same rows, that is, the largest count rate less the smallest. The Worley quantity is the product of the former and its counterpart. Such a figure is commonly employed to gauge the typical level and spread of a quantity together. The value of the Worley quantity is 0.10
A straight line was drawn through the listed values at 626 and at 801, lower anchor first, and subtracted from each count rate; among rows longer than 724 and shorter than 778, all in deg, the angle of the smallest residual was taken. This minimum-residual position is 756 deg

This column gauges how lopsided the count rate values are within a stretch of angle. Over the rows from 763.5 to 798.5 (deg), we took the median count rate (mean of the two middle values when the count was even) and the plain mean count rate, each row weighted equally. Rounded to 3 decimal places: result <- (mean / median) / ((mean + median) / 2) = 0.208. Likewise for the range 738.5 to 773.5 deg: 0.216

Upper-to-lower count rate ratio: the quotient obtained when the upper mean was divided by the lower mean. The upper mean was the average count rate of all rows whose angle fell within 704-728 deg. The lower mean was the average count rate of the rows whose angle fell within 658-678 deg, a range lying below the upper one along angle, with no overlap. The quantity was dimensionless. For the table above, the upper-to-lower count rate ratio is 1.01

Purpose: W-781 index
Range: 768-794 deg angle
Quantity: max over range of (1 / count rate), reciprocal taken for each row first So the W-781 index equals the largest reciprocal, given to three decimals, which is 0.210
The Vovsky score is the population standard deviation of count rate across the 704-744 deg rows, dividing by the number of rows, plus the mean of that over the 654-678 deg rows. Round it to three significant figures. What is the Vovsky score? 4.59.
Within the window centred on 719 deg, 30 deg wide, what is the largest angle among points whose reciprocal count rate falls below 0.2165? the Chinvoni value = 731 deg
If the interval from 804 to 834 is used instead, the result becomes 831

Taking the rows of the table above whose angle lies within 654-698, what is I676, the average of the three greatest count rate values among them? 4.60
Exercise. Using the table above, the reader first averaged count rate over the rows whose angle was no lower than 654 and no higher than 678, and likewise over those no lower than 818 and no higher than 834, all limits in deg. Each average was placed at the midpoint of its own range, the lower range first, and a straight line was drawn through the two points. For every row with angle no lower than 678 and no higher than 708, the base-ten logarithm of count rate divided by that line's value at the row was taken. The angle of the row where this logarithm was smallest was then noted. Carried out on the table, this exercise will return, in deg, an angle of 701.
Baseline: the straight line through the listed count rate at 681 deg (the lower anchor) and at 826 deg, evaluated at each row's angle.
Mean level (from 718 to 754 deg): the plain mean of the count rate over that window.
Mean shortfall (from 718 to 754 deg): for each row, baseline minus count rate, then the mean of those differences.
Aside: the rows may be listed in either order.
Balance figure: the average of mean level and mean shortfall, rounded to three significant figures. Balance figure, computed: 2.32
